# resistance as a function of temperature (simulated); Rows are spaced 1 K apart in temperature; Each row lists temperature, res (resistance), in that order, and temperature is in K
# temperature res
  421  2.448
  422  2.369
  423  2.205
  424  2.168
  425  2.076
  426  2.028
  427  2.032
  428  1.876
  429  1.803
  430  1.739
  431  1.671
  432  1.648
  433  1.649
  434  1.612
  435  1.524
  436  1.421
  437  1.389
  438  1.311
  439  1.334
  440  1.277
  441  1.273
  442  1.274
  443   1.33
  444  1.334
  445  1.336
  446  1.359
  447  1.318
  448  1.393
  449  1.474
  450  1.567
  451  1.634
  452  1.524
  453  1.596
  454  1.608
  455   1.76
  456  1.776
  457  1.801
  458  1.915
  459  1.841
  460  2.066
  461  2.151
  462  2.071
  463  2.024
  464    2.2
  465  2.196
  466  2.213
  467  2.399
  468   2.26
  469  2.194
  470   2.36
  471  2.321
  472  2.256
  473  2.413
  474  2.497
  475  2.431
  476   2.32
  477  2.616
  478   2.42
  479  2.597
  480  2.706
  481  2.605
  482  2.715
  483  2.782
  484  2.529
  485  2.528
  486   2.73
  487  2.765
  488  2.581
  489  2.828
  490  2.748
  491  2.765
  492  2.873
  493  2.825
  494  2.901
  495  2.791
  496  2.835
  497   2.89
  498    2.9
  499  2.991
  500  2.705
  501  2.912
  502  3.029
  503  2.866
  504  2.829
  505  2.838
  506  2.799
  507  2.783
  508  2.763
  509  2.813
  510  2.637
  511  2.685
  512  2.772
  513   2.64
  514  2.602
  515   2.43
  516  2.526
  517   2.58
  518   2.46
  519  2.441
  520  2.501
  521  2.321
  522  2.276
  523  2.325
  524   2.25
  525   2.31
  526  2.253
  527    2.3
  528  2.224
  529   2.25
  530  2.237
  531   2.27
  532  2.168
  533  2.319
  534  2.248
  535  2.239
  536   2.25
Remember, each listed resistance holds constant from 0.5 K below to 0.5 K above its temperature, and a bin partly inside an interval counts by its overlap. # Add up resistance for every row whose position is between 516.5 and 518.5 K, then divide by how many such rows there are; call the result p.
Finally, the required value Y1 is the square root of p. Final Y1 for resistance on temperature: 1.59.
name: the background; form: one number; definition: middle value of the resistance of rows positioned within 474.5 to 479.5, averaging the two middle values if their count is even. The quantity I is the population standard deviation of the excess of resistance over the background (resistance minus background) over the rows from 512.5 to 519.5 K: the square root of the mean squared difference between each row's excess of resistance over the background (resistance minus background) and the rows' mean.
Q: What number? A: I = 0.08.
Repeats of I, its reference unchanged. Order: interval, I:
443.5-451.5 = 0.11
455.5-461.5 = 0.14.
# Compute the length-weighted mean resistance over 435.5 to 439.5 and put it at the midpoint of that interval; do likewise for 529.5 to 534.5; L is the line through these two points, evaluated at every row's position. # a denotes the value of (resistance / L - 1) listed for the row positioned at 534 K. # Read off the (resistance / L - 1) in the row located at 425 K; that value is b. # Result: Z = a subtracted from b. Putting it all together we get 0.67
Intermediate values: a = -0.01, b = 0.67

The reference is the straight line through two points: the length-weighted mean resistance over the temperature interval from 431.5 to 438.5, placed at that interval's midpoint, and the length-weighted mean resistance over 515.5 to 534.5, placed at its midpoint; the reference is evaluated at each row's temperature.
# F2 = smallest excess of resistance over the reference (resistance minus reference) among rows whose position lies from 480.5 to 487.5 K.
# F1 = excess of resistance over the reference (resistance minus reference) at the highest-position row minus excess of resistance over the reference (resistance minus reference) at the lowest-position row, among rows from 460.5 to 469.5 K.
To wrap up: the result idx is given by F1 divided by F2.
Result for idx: -0.1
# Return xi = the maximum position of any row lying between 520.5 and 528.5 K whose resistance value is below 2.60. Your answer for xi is 528 K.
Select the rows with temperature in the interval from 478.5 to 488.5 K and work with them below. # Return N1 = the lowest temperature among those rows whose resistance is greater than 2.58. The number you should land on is 479 K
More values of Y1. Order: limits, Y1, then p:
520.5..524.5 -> 1.51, 2.29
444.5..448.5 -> 1.16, 1.35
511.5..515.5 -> 1.62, 2.61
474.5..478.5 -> 1.56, 2.45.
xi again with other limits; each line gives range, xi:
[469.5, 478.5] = 478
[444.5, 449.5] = 449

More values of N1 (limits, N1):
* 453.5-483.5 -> 477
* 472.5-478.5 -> 477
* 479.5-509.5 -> 480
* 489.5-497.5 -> 490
